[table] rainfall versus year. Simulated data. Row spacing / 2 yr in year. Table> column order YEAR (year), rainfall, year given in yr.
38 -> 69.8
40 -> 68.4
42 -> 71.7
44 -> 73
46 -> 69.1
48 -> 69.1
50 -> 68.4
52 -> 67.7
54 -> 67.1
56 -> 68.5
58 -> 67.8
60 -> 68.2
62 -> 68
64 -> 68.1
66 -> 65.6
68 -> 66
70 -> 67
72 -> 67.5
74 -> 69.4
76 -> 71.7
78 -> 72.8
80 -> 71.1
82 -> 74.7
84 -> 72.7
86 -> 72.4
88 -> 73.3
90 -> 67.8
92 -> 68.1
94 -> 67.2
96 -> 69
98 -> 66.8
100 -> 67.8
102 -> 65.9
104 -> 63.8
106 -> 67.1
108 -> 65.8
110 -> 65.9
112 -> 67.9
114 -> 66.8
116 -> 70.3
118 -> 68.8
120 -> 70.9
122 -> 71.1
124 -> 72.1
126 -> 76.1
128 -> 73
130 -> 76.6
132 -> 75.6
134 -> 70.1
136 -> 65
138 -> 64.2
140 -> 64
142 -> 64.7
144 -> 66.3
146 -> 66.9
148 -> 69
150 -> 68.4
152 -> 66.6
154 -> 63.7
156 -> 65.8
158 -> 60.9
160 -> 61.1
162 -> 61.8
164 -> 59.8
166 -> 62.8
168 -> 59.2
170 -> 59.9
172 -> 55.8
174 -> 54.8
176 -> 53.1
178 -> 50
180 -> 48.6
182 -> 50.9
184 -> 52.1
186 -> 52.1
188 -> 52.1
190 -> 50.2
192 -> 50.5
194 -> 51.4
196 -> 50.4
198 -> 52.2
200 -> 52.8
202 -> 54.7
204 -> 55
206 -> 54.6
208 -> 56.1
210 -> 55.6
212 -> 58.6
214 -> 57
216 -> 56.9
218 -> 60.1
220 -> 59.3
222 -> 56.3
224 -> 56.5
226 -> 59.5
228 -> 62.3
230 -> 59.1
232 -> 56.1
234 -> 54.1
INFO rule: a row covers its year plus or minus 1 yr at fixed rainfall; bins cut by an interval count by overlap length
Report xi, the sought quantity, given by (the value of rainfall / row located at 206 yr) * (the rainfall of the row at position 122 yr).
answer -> 3882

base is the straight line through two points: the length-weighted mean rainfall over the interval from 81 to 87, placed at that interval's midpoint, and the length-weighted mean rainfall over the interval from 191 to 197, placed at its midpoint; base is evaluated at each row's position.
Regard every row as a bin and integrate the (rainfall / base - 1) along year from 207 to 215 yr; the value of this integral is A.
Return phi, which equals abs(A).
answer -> 1.6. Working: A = 2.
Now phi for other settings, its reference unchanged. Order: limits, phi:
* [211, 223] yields 3.1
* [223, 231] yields 2.8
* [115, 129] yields 1.3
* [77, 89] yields 0.1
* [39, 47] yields 1.1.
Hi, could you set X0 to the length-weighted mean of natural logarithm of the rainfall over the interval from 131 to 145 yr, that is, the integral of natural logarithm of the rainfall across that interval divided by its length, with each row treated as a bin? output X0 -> 4.20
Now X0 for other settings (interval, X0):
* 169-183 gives 3.97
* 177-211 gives 3.96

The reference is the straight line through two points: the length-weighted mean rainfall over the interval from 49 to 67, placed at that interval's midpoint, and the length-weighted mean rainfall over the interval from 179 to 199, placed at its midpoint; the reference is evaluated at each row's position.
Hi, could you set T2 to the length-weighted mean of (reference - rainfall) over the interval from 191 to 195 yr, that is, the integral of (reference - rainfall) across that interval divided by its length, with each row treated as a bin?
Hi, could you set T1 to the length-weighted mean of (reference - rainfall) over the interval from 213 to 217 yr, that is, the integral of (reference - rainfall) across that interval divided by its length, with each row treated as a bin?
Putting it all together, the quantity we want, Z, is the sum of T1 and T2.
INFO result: -10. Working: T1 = -9.2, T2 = 0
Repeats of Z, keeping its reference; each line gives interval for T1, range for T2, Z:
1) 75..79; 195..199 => -8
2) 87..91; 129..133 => -24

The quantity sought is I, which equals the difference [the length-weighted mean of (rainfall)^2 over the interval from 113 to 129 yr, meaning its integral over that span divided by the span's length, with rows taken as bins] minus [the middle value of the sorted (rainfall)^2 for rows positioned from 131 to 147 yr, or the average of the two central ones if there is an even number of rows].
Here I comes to 757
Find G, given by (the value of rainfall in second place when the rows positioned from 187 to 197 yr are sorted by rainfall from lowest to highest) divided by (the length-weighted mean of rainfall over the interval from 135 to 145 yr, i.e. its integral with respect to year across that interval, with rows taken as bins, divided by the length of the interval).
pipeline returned 0.78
